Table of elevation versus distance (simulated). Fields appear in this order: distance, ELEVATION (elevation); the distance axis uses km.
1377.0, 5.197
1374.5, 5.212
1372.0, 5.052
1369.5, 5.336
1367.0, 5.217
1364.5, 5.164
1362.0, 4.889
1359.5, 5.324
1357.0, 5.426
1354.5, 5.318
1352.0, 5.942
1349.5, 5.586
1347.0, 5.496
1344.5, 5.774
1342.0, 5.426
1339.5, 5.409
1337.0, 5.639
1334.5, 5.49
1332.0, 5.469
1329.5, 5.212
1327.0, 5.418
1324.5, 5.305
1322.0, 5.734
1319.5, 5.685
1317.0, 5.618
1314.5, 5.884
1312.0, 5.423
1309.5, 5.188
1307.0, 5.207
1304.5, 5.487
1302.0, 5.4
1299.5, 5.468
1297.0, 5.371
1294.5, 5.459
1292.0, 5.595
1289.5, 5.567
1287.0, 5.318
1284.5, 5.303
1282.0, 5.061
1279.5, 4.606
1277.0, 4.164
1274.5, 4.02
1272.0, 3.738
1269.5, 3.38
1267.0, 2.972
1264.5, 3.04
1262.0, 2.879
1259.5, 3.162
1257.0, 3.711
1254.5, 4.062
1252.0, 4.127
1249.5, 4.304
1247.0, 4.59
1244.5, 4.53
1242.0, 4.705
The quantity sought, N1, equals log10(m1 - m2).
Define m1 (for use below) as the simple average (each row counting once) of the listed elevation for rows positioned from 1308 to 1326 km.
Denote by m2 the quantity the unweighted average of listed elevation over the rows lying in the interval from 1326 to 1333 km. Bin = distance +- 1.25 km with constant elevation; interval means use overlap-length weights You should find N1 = -0.74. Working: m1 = 5.55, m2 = 5.4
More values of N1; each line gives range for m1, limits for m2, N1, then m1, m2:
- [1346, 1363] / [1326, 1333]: -1.23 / 5.43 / 5.4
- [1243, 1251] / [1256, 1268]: 0.12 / 4.47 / 3.2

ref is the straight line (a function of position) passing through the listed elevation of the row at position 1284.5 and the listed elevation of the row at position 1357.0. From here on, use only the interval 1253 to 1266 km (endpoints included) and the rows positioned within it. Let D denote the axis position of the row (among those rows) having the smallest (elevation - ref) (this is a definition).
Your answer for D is 1262.0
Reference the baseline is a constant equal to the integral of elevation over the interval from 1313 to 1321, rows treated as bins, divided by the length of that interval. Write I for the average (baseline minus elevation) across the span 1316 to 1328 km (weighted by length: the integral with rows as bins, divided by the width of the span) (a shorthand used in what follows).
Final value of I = 0.17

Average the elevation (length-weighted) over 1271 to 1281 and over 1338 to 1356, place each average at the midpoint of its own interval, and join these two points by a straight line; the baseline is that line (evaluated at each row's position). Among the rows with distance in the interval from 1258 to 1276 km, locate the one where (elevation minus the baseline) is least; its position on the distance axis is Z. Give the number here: 1267.0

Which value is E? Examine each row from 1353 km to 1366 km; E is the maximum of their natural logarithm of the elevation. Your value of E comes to 1.691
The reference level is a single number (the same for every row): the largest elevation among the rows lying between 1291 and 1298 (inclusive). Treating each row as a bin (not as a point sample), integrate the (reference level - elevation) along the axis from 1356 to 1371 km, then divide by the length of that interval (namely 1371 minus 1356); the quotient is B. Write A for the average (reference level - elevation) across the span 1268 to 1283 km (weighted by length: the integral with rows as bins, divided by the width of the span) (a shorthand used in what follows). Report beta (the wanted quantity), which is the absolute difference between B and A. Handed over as 1.1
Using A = 1.47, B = 0.4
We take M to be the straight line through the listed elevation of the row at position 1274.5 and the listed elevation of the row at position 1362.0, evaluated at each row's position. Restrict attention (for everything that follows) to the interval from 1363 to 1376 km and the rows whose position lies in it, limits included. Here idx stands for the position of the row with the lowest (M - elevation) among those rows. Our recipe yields 1369.5 km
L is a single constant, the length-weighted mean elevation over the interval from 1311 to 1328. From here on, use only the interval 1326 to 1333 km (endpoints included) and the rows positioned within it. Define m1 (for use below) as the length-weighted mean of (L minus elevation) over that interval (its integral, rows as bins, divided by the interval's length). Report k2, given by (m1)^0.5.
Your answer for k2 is 0.47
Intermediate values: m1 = 0.22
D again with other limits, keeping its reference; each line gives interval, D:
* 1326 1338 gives 1329.5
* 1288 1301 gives 1297.0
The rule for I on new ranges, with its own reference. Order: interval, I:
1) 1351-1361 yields 0.24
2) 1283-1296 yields 0.28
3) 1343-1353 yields 0.03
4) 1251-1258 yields 1.75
